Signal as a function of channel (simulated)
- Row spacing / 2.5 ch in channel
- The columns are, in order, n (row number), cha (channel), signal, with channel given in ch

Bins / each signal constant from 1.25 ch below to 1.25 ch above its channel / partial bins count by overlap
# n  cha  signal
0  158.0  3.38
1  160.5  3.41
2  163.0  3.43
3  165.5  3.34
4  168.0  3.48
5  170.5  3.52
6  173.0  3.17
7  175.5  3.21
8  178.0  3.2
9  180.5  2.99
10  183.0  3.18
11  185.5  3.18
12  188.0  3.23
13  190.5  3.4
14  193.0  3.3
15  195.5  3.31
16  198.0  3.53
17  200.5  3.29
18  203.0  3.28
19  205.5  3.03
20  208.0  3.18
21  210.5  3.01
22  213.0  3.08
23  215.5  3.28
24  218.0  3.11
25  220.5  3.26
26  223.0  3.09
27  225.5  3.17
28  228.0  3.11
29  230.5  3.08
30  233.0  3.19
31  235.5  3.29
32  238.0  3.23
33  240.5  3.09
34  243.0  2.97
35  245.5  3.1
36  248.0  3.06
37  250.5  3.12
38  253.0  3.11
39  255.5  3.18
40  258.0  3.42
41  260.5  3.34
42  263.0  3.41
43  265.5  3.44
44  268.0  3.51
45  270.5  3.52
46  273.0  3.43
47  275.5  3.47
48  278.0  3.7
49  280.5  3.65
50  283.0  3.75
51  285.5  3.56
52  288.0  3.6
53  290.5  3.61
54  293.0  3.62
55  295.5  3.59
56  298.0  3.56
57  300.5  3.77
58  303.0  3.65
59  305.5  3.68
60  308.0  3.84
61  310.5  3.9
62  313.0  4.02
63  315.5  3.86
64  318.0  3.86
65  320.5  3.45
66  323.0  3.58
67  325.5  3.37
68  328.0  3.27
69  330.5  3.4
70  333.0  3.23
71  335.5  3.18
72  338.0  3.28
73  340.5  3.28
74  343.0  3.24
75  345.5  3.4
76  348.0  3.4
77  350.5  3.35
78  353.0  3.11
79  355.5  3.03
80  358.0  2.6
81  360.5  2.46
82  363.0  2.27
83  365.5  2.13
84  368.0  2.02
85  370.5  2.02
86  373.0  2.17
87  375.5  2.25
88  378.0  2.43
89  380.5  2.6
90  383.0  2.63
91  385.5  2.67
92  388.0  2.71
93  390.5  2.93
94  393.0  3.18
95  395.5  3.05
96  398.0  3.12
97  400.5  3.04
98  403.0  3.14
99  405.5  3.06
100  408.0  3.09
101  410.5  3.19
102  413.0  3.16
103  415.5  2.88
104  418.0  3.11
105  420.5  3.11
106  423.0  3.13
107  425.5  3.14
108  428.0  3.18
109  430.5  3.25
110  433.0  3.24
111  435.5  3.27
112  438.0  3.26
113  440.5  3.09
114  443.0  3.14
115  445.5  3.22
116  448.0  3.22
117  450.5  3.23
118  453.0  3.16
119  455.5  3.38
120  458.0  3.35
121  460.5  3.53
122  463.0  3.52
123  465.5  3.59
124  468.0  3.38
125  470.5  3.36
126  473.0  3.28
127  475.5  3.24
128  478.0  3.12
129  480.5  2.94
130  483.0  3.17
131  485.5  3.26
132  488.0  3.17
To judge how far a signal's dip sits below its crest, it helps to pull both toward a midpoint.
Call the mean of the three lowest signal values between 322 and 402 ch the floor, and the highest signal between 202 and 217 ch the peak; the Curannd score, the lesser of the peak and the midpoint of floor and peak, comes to 2.67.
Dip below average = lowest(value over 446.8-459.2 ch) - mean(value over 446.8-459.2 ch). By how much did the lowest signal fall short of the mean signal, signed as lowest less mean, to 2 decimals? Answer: -0.11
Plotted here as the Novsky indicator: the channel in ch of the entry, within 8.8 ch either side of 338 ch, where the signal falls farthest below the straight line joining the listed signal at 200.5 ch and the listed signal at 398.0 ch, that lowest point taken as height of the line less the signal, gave 335.5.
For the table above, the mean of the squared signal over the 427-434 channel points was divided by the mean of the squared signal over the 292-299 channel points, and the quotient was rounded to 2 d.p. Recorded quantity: 0.81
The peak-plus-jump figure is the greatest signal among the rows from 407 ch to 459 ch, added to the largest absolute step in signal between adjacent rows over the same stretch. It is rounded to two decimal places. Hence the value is 3.66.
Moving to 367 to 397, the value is 3.43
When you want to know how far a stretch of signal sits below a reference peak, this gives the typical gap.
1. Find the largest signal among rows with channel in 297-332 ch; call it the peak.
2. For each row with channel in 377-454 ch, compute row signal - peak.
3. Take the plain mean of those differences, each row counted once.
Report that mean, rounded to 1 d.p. -1.0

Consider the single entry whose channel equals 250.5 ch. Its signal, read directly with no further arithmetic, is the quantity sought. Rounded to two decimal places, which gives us 3.12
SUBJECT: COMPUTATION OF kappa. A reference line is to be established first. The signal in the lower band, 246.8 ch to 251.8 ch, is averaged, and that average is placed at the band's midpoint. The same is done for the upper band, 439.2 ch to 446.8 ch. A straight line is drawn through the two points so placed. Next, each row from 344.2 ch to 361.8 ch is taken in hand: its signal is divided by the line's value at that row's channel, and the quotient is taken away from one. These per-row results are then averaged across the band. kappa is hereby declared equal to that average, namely 0.02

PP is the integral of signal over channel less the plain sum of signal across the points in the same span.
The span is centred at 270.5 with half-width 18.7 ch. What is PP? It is 78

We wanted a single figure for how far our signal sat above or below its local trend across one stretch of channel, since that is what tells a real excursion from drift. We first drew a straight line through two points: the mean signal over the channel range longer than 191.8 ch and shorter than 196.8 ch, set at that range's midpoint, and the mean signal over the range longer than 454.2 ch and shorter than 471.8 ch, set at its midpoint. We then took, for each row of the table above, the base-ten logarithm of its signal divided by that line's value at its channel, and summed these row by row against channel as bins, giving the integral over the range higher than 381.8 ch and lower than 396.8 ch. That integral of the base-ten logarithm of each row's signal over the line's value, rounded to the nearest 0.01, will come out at -1.15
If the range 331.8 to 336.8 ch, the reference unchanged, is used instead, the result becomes -0.11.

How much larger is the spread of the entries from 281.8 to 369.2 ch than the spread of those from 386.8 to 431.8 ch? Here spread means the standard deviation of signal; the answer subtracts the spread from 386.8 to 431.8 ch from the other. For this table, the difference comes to 0.37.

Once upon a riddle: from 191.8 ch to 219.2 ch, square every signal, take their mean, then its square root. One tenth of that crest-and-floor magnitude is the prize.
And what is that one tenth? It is 0.322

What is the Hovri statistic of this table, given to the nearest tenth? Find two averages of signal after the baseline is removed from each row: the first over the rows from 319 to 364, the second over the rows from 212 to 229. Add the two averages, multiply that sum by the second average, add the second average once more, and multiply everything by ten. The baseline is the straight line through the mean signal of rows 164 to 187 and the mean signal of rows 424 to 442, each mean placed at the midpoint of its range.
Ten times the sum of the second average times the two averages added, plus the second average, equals -0.7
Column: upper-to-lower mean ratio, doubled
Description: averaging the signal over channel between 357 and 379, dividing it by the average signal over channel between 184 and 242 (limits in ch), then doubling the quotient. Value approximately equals 1.41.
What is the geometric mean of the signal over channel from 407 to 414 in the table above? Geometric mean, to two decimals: 3.15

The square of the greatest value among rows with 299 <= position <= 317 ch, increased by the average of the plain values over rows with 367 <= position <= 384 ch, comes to 18.5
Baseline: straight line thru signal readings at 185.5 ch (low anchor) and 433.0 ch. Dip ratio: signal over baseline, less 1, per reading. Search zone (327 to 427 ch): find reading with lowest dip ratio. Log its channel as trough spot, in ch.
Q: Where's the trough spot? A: 370.5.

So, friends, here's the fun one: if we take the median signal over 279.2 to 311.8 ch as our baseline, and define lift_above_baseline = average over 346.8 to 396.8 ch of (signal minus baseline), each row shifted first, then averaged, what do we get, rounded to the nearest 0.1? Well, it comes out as -1.0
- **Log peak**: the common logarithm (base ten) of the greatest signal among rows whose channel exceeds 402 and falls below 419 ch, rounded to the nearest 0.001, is 0.504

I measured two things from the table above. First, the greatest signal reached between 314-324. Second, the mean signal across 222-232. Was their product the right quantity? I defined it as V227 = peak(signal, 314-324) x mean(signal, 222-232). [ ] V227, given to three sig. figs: 12.0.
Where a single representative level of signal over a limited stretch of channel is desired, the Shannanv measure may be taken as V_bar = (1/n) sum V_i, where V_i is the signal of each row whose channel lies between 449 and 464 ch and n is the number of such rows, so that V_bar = 3.36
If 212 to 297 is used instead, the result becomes 3.33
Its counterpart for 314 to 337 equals 3.47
